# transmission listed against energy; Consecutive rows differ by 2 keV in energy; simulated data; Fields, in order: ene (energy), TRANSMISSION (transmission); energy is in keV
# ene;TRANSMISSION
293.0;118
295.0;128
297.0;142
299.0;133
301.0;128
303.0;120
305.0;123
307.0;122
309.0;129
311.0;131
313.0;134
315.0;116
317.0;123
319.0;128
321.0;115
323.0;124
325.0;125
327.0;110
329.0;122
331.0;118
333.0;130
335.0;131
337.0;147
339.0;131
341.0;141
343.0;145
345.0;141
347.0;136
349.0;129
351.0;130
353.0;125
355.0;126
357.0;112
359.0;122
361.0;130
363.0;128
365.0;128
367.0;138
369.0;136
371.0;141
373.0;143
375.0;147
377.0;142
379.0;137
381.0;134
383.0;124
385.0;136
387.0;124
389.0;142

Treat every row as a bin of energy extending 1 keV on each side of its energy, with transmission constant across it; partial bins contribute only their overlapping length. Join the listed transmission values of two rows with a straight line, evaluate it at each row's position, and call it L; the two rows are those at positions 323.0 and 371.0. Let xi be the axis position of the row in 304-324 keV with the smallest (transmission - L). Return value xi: 321.0 keV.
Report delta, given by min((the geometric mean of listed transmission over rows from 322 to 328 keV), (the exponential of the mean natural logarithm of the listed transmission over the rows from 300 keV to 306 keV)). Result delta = 119.5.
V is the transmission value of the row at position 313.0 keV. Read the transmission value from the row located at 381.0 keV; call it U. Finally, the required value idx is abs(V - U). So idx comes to 0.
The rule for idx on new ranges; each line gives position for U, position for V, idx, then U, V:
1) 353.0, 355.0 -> 1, 125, 126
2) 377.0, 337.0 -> 5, 142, 147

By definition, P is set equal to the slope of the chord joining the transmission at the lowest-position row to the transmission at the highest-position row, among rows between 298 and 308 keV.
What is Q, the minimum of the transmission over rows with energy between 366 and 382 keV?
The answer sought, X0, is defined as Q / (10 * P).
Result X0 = -10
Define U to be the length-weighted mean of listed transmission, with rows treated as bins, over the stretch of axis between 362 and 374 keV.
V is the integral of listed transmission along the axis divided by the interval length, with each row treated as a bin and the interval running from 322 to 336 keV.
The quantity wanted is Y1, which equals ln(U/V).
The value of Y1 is 0.10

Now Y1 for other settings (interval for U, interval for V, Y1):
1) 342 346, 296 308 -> 0.11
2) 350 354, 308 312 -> -0.02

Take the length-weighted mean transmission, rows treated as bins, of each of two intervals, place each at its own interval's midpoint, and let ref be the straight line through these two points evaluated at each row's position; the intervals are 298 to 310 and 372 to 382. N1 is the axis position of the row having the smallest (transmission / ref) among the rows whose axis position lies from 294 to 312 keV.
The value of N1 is 303.0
